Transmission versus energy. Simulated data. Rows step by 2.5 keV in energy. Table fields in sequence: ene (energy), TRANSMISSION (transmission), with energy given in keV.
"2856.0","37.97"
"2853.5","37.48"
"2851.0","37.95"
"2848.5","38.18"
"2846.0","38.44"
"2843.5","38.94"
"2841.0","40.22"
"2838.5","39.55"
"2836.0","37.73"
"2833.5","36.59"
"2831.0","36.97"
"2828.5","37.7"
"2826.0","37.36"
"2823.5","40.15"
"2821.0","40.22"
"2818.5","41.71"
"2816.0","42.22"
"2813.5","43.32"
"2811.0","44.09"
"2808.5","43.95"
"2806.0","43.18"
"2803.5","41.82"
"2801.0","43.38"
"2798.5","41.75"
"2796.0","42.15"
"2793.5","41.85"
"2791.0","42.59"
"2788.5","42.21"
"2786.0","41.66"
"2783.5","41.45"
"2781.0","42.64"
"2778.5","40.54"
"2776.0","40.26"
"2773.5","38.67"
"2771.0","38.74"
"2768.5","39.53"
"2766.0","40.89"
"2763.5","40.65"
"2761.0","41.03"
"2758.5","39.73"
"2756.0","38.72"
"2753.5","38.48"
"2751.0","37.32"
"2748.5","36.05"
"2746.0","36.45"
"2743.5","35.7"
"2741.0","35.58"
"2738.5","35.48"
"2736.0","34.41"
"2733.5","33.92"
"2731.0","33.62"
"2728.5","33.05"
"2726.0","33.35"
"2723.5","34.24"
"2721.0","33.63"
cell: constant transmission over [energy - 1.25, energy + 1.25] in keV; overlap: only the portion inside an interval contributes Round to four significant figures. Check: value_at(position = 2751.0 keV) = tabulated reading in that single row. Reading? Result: 37.32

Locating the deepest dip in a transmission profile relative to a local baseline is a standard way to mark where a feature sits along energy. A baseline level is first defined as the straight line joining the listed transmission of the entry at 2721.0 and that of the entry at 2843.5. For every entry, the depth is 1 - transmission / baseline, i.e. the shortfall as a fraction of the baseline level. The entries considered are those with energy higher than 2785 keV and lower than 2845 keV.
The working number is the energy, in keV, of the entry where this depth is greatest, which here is 2833.5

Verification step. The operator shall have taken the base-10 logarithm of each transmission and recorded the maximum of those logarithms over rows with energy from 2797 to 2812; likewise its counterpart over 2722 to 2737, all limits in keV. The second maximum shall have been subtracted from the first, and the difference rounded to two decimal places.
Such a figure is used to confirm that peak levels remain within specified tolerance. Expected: 0.11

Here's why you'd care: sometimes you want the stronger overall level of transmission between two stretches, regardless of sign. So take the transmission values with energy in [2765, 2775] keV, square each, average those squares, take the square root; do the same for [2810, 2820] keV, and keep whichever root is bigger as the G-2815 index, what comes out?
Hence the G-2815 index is 42.8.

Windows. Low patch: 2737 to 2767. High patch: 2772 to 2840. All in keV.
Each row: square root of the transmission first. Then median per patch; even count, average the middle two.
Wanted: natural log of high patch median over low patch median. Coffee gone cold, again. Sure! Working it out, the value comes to 0.05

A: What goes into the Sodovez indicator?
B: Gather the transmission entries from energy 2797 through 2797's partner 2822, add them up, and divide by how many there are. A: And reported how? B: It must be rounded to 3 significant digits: 42.6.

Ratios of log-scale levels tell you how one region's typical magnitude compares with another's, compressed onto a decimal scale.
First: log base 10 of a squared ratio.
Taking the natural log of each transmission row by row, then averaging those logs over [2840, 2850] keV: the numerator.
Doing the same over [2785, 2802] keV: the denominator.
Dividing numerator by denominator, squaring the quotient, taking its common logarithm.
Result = -0.02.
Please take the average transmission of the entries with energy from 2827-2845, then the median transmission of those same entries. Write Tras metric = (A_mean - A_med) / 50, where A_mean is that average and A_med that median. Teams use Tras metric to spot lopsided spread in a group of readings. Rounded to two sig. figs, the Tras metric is 0.010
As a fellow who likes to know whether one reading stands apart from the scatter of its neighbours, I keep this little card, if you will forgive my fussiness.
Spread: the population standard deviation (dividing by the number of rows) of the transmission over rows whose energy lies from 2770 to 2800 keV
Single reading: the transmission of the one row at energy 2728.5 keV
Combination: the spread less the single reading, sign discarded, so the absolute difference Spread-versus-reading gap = 31.7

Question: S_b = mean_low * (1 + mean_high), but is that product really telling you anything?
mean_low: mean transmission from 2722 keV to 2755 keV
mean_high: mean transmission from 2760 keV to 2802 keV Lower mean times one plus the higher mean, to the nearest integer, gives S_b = 1485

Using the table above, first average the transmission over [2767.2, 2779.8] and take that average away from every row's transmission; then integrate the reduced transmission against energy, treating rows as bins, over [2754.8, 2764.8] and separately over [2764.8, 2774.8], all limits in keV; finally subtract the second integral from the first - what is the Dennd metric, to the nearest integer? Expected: 6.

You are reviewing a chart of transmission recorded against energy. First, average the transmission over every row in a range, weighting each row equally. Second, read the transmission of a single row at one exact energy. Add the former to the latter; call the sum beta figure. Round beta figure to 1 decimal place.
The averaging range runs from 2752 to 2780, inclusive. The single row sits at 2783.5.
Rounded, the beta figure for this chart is 81.2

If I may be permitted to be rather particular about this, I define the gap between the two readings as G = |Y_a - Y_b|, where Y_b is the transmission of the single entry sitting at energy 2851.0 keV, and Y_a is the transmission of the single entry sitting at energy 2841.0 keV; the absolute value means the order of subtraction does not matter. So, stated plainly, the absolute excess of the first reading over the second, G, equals 2.3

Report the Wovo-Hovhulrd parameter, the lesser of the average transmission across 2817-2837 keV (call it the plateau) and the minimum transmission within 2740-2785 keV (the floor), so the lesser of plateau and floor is 35.6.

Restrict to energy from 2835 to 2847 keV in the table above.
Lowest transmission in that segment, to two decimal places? 37.73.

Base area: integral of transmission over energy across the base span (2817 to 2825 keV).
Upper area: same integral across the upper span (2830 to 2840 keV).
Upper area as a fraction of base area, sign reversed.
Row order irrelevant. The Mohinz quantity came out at -1.2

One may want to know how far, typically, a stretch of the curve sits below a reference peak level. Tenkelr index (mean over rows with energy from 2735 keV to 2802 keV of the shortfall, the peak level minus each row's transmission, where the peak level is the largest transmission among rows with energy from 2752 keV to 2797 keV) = 3.1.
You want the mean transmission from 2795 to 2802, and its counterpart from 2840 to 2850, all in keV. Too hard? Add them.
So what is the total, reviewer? 81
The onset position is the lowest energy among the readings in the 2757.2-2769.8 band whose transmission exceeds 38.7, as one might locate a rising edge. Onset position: 2758.5 keV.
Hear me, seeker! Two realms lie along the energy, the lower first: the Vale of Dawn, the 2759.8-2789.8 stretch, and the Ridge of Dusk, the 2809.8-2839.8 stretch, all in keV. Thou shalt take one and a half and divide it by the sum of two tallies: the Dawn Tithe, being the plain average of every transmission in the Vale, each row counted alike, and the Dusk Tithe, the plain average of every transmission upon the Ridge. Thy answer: 0.0186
